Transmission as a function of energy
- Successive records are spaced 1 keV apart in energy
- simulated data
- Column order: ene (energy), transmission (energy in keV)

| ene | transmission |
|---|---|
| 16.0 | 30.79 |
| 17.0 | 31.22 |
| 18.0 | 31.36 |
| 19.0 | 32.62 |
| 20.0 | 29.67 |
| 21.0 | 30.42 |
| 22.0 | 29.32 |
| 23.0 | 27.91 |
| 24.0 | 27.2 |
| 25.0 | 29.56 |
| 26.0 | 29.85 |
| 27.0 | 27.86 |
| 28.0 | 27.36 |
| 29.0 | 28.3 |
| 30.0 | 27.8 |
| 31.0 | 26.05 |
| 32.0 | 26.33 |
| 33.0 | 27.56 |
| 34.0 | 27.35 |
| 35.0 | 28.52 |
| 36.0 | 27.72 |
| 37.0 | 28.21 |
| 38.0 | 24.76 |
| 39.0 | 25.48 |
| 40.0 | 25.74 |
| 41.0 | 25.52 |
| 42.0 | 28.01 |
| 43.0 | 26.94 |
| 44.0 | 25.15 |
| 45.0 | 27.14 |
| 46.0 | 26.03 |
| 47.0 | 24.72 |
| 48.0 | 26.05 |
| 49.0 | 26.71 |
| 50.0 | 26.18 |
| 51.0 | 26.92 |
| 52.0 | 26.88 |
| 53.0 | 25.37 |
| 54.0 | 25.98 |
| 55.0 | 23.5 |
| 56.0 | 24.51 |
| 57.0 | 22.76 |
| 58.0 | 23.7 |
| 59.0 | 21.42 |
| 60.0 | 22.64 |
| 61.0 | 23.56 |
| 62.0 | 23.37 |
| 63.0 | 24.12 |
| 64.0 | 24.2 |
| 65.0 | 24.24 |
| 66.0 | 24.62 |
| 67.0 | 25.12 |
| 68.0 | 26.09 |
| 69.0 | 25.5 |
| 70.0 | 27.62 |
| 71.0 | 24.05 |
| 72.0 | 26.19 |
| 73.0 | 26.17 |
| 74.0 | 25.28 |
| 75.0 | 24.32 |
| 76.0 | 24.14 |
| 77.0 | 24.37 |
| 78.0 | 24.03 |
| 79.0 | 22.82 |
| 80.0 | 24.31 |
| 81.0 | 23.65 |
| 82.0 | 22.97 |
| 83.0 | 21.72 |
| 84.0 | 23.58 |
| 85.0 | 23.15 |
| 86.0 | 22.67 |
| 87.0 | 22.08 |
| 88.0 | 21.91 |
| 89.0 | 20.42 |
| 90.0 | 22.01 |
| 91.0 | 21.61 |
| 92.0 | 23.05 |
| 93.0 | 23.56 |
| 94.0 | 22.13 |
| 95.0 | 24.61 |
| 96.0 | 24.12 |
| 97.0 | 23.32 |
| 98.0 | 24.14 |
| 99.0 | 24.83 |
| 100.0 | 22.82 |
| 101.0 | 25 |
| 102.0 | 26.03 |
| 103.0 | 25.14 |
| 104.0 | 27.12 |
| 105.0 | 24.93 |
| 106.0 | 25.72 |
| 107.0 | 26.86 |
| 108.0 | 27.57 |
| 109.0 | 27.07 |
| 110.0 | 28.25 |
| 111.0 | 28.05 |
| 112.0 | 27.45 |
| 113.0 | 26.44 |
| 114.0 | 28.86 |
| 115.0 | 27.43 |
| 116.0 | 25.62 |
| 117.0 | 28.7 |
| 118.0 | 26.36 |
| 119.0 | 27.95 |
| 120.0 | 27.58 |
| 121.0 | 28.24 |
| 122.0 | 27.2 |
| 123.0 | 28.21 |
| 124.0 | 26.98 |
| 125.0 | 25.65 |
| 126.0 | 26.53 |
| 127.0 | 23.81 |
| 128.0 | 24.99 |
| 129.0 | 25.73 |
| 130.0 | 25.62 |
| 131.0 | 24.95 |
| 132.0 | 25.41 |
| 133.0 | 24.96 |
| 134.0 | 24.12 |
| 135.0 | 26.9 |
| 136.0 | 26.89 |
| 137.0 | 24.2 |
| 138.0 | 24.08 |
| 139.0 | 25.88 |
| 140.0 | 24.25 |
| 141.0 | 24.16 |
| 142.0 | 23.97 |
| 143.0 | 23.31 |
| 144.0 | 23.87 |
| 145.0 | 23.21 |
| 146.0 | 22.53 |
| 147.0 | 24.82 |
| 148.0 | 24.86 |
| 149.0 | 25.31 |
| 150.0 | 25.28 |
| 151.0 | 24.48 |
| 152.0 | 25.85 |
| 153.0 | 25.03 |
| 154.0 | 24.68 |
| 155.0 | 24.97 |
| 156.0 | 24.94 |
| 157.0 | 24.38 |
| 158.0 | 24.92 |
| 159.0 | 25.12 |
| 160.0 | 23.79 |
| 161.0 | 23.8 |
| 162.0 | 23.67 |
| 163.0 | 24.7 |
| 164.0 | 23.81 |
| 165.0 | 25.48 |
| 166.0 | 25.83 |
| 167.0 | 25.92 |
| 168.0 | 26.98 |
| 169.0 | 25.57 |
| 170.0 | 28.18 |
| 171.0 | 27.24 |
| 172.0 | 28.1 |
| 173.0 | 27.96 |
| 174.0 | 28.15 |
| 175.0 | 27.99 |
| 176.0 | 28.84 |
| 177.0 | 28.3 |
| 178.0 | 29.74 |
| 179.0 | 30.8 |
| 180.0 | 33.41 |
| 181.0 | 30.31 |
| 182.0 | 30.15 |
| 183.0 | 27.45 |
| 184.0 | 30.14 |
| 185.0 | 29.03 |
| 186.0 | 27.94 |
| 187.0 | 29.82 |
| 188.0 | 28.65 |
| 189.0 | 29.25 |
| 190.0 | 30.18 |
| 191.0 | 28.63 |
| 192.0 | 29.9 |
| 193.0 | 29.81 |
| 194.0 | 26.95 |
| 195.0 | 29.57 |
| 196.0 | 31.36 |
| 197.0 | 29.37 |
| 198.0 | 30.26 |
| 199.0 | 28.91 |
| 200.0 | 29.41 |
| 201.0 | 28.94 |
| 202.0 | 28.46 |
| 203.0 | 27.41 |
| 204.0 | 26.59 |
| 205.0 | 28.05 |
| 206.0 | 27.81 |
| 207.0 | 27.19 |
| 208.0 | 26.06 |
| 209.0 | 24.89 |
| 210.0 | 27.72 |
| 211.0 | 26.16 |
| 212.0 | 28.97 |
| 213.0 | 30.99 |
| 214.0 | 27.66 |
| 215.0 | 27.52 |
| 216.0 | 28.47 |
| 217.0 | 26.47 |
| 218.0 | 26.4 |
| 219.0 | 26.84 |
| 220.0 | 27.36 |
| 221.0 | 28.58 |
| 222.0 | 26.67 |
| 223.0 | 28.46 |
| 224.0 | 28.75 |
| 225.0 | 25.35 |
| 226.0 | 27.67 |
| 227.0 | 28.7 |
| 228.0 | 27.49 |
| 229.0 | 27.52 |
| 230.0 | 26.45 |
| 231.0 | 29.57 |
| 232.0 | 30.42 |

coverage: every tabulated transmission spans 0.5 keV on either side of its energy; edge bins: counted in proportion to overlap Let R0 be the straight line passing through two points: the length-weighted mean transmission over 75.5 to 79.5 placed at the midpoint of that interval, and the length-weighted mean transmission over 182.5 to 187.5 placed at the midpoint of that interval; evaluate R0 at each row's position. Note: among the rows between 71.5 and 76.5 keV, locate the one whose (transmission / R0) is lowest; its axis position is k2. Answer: 76.0 keV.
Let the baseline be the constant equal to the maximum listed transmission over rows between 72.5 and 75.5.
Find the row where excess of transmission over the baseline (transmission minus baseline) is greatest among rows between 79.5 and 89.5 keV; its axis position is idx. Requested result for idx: 80.0 keV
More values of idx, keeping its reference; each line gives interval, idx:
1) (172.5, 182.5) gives 180.0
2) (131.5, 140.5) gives 135.0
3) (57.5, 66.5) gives 66.0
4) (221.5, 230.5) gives 224.0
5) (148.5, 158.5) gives 152.0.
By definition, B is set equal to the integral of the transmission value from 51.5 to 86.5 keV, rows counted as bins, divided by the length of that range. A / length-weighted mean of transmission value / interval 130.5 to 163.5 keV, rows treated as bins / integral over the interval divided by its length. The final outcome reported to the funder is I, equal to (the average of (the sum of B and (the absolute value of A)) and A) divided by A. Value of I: 1.49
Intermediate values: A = 25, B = 24.2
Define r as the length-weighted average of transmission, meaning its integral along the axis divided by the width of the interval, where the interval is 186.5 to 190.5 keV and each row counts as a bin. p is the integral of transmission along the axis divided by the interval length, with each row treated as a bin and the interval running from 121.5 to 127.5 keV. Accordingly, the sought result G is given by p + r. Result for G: 56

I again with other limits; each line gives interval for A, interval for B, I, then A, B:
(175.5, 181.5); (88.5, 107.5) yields 1.40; 30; 24.1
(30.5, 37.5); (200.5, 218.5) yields 1.50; 27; 27.5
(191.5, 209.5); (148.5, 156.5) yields 1.44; 28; 25.1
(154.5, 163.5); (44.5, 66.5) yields 1.51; 24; 24.8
